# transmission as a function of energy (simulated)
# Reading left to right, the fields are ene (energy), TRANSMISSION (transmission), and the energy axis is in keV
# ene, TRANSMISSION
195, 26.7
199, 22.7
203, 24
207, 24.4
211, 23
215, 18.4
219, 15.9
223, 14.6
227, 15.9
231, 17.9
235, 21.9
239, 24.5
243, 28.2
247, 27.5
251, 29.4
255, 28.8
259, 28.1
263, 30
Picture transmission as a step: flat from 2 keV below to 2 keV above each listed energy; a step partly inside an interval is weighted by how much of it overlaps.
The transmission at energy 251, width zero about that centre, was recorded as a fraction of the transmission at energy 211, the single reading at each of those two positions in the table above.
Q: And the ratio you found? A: 1.28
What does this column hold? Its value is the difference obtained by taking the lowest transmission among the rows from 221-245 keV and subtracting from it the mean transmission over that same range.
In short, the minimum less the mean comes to -5.9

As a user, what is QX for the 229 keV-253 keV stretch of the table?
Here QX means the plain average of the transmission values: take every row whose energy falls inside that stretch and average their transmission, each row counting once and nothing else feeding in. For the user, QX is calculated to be 25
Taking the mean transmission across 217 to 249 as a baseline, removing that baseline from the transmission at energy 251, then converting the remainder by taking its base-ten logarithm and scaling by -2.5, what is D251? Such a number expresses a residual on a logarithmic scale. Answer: -2.3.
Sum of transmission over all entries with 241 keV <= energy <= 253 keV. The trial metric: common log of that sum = 1.93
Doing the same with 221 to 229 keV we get 1.48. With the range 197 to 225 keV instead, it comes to 2.16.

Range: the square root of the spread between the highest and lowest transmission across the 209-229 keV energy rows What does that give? 2.9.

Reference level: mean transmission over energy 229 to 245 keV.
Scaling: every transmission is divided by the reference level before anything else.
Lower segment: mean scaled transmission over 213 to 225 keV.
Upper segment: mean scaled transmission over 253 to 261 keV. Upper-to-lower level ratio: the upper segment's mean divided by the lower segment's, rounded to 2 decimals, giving 1.75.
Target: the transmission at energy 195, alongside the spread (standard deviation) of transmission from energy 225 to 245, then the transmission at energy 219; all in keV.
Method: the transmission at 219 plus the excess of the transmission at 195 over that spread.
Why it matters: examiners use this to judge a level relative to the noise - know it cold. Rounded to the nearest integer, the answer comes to 38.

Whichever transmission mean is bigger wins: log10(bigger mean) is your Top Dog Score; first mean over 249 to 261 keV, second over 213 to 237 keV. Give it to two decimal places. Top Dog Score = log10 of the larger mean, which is 1.46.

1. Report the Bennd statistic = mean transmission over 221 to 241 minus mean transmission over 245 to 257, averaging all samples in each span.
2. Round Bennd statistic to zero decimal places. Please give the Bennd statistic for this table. -10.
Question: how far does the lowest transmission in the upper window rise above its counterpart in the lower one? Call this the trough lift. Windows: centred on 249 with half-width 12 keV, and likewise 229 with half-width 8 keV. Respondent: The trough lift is 9.9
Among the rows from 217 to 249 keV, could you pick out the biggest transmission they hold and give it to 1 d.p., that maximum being 28.2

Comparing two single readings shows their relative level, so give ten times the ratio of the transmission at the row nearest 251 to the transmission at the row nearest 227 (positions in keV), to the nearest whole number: 18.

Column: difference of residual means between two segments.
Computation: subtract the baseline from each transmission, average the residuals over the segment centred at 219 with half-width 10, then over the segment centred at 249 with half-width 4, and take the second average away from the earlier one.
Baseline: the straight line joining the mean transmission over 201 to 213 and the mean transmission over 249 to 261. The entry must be -8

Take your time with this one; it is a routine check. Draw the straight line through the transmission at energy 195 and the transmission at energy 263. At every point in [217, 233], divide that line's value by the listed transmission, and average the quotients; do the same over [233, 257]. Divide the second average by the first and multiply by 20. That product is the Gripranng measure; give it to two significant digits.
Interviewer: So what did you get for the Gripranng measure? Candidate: 13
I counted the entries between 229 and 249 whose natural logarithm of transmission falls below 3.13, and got 2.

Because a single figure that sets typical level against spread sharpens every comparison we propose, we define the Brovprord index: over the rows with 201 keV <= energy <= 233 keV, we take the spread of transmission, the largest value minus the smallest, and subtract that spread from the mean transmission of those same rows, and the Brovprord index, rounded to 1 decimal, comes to 9.5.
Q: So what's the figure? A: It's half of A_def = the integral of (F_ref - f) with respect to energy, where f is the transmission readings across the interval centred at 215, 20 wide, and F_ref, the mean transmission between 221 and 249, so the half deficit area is 22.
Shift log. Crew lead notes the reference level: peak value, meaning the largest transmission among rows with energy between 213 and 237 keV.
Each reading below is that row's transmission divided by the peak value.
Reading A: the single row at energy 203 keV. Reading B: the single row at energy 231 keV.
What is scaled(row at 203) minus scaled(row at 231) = 0.3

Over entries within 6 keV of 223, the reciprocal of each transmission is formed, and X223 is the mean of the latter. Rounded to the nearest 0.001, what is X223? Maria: 0.065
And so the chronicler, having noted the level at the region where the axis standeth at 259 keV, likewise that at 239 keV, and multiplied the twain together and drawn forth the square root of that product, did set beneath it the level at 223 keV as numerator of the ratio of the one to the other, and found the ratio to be 0.56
